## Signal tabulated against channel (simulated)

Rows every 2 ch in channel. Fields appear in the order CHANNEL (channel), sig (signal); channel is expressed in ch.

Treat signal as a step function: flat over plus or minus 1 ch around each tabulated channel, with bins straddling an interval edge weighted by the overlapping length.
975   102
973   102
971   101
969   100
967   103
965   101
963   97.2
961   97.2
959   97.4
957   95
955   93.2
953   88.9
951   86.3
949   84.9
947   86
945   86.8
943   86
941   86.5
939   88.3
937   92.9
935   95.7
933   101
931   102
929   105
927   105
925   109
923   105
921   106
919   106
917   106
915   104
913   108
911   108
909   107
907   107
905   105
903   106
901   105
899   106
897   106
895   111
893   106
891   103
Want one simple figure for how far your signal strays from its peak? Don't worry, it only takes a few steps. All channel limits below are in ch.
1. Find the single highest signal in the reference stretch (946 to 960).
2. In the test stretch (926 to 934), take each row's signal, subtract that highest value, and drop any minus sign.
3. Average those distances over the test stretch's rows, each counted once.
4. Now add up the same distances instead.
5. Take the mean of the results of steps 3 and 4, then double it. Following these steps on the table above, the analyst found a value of 29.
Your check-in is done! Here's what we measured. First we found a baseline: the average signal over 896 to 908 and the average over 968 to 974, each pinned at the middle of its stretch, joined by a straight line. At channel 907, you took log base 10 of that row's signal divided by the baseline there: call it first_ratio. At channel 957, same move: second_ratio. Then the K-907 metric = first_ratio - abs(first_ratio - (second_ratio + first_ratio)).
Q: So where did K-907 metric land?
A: -0.025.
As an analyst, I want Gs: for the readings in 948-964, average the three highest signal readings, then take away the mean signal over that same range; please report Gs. 4.8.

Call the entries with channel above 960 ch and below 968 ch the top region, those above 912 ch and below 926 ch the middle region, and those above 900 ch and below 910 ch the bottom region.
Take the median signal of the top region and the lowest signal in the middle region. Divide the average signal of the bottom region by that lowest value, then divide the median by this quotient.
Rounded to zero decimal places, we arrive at 97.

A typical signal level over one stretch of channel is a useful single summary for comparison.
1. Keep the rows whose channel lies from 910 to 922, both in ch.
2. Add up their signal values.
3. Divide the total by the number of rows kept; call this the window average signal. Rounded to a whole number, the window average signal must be 106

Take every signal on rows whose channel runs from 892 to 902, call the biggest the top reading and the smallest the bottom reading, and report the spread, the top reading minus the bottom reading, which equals 6.0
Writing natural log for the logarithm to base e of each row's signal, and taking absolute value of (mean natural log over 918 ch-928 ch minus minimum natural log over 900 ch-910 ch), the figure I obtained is 0.01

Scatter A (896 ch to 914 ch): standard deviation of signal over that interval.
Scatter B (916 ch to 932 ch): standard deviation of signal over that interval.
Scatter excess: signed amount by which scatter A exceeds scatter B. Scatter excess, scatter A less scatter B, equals -1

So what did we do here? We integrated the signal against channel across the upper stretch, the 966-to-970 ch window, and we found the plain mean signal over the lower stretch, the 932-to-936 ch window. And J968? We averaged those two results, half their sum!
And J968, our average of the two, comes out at 252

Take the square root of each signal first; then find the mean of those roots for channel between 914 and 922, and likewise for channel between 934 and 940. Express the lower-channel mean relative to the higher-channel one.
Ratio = 1.07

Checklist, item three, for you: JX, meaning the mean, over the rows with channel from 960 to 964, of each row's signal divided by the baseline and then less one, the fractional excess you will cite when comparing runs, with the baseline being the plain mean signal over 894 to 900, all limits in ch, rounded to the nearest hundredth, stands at -0.10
